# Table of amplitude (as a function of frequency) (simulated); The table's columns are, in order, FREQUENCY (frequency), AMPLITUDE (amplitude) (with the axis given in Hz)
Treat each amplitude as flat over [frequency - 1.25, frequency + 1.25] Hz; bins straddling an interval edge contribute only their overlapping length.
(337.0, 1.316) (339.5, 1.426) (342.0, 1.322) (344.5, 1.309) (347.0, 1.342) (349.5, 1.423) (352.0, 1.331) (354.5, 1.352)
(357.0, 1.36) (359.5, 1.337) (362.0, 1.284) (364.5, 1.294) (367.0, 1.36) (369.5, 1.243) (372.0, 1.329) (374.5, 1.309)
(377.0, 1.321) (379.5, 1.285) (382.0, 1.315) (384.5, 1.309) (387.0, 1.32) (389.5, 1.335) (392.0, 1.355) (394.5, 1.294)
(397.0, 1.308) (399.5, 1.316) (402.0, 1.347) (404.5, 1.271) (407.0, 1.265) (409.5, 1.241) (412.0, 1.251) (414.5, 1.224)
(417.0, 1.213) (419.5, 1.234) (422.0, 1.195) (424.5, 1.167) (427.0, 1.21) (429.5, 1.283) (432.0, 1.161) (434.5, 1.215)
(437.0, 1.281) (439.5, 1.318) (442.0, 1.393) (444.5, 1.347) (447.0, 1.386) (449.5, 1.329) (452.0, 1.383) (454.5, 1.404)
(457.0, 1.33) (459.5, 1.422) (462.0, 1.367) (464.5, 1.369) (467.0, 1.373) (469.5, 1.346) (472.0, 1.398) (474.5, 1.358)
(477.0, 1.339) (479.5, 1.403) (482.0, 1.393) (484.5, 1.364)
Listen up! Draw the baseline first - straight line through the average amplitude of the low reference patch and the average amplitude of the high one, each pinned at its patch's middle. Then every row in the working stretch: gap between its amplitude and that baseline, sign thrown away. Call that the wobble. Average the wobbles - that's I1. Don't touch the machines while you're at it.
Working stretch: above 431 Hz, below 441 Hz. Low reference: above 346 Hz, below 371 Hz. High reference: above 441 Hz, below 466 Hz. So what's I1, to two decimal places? 0.12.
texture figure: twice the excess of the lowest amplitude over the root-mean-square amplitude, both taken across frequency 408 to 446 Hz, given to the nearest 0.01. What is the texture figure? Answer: -0.18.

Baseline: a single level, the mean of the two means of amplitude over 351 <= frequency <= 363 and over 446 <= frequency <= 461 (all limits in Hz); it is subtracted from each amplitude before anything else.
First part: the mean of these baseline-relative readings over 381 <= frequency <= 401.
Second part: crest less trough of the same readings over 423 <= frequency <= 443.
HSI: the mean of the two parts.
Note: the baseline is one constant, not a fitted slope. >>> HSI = 0.10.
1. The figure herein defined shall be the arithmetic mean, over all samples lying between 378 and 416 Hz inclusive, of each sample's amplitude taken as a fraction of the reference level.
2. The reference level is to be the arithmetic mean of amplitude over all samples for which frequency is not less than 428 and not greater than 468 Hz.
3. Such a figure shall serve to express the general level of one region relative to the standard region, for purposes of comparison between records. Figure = 0.97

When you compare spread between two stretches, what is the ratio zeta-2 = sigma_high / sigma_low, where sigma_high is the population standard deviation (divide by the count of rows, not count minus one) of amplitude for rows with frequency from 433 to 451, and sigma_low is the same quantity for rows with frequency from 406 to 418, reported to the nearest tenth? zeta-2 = 3.1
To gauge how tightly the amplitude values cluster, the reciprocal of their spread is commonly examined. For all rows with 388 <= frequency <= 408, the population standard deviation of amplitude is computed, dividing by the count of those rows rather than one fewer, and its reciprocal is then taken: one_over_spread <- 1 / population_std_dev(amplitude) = 32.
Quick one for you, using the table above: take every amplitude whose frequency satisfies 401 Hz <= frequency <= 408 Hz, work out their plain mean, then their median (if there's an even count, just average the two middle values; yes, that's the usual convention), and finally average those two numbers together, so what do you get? 1.28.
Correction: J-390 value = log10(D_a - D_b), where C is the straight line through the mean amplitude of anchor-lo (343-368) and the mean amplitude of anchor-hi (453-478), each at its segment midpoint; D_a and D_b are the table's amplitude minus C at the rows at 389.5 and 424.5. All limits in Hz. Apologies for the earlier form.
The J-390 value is -0.7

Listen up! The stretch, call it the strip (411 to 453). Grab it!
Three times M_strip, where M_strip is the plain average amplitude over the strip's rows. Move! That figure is 3.81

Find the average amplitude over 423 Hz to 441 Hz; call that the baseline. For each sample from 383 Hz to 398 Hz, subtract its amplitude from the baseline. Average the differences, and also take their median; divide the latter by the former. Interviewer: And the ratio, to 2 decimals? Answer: 0.93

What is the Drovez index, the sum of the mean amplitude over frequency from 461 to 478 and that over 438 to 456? 2.73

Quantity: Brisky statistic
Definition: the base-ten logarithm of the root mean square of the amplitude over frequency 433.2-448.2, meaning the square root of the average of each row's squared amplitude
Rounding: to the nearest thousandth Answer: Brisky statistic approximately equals 0.122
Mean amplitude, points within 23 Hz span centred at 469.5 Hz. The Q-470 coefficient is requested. 1.375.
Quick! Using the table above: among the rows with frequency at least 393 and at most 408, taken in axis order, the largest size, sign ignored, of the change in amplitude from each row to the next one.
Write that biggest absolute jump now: 0.076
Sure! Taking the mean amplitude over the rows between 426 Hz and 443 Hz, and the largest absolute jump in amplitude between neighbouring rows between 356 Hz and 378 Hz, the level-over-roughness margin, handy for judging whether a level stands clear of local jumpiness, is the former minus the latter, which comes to 1.15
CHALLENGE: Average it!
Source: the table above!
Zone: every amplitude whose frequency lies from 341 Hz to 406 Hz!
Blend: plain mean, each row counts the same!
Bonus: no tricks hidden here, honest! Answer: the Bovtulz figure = 1.32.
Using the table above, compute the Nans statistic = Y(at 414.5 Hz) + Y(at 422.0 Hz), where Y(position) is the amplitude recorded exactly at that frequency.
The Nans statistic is 2.42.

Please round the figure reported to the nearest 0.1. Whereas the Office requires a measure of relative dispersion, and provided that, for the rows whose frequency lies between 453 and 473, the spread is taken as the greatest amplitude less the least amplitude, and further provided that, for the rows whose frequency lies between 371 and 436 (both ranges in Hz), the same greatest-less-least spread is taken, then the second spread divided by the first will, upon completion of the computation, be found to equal 2.1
